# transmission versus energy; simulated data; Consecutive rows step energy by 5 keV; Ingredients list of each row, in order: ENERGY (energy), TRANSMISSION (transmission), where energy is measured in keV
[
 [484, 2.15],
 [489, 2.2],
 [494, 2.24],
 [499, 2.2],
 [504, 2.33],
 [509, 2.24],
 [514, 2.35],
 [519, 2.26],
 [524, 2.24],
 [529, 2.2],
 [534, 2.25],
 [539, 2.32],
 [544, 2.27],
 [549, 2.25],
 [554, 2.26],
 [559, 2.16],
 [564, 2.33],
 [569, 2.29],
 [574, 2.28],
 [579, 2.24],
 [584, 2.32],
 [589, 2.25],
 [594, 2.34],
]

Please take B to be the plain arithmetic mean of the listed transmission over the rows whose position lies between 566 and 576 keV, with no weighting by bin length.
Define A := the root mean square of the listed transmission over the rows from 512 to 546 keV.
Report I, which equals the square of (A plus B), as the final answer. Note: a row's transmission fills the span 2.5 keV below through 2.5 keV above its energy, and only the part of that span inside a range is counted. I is 20.8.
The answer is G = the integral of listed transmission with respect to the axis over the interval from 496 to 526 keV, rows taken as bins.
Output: 68.1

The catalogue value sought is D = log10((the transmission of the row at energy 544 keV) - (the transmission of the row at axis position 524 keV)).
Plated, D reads -1.5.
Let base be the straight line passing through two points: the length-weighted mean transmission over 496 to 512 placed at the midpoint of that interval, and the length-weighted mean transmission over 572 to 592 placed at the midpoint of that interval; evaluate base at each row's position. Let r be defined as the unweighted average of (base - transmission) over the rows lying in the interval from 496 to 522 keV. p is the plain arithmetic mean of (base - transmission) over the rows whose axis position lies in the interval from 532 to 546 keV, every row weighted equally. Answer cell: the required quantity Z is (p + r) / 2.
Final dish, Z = -0.015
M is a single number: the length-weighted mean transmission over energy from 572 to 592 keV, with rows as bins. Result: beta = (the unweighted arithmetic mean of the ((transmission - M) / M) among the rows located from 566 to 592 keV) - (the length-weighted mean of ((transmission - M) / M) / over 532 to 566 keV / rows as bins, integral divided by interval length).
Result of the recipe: 0.006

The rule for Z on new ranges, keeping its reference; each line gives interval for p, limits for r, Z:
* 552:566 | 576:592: 0.012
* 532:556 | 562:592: -0.008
